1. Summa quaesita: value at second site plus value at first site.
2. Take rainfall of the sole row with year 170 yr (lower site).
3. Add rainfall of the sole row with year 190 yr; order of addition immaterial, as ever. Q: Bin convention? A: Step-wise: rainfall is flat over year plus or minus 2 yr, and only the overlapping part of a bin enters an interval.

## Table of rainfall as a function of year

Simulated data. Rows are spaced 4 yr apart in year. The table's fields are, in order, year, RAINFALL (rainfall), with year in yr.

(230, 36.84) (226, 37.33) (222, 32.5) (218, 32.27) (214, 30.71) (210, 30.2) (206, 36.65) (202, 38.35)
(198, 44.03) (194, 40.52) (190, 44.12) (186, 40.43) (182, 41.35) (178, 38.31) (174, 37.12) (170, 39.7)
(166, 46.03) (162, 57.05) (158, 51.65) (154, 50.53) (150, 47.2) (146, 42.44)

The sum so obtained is 83.8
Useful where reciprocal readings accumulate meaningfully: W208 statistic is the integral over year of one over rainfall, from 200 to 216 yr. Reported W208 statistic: 0.48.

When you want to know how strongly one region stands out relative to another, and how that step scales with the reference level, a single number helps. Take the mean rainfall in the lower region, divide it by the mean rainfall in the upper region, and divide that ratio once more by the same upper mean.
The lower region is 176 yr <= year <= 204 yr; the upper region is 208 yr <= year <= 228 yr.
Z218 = 0.039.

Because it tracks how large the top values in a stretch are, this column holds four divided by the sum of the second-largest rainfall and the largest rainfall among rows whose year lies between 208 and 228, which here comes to 0.057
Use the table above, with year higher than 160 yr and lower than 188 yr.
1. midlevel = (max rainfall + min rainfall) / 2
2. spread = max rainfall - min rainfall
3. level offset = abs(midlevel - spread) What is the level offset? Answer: 27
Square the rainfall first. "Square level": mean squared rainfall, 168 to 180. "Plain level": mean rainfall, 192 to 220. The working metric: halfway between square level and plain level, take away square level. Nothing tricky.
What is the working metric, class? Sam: -719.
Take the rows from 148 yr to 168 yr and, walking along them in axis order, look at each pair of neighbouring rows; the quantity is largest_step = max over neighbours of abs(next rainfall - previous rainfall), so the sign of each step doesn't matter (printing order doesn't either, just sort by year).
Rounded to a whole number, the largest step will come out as 11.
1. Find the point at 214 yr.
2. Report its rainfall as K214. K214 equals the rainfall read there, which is 30.71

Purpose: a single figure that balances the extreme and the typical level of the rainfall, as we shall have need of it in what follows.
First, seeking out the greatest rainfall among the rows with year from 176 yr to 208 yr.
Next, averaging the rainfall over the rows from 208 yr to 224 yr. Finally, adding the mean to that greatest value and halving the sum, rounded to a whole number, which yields 38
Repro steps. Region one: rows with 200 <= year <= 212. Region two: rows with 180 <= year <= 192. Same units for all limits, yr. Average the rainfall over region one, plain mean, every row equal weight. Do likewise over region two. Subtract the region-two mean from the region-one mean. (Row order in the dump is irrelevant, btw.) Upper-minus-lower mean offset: -6.9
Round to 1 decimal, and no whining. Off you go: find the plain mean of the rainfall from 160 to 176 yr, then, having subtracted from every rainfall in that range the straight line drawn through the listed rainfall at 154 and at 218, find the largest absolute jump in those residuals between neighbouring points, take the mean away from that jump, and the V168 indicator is -35.1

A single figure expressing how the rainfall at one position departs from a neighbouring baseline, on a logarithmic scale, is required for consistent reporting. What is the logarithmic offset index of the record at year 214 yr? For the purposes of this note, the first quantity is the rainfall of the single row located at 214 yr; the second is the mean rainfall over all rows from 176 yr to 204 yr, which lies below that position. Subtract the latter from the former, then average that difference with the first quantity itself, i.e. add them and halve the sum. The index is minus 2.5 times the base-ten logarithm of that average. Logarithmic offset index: -2.52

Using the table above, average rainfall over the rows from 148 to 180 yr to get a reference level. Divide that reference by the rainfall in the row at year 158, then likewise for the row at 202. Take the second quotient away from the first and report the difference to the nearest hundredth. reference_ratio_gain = -0.31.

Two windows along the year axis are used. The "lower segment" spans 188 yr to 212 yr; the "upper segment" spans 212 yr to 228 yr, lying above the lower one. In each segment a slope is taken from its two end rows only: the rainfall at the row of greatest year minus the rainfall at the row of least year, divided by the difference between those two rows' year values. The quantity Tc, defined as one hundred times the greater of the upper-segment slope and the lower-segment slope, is 55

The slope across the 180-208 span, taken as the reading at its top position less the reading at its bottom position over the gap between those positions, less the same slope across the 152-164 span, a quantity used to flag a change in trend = -1.0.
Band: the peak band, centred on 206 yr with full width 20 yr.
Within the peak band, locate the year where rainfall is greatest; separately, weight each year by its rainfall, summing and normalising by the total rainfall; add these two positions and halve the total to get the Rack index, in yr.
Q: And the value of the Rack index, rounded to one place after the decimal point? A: 201.6 yr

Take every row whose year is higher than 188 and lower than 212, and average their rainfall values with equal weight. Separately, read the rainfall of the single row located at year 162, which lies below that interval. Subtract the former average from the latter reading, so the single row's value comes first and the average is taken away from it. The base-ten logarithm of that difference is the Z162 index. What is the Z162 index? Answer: 1.3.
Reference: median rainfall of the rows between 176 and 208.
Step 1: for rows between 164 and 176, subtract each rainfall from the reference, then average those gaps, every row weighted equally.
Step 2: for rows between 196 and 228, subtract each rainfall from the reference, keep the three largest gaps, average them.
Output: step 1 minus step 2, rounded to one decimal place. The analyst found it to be -9.9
